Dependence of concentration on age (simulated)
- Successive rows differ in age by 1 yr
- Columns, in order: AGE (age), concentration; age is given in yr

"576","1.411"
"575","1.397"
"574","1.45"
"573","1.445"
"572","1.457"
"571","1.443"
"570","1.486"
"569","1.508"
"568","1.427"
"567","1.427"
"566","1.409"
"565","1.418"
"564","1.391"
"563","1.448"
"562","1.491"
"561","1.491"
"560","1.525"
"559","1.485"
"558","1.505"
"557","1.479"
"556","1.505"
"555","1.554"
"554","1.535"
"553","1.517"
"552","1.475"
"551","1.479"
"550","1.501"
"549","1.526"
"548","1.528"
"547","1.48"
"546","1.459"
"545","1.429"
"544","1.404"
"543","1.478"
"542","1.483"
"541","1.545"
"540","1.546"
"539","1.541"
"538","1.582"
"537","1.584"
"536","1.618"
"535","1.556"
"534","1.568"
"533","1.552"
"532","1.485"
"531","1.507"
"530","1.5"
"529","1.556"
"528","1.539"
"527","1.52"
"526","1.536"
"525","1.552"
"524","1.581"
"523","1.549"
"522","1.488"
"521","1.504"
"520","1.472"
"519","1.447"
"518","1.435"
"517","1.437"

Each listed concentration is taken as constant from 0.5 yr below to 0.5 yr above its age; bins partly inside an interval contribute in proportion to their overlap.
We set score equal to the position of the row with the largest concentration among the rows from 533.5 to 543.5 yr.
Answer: 536 yr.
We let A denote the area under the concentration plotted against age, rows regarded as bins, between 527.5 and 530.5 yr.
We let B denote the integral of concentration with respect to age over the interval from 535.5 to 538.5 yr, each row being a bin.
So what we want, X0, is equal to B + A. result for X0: 9.38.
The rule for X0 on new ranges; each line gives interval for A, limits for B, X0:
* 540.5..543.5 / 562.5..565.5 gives 8.76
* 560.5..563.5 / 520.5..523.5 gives 8.97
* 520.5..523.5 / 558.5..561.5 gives 9.04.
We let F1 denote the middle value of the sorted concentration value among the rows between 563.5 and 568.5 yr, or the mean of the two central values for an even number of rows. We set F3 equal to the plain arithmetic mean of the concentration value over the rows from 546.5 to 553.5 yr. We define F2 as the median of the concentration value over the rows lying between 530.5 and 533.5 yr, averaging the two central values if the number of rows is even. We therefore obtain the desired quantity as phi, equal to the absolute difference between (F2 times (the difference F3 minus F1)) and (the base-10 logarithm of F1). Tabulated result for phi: 0.03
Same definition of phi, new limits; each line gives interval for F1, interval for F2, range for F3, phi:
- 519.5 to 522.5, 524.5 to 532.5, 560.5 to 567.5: 0.25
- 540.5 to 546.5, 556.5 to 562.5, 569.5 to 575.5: 0.20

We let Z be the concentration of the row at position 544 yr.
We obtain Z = 1.404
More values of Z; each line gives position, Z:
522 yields 1.488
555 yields 1.554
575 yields 1.397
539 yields 1.541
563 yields 1.448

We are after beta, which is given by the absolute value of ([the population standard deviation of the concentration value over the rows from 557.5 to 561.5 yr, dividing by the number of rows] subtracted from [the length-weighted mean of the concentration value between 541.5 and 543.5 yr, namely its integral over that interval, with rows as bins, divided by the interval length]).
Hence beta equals 1.47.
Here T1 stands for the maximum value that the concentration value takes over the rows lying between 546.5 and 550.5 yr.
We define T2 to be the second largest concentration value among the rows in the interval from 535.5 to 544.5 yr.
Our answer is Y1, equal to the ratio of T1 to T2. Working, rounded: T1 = 1.528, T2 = 1.584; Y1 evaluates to 0.96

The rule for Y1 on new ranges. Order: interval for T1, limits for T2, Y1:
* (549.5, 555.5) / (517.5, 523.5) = 1.03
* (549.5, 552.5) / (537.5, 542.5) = 0.97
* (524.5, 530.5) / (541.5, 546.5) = 1.05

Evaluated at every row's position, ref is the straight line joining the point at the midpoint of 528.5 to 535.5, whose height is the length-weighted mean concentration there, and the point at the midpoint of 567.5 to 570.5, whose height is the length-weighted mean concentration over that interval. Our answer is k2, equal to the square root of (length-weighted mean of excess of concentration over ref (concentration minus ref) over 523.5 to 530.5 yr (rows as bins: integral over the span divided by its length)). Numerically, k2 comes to 0.03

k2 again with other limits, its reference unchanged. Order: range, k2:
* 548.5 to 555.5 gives 0.11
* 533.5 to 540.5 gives 0.22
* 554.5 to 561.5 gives 0.12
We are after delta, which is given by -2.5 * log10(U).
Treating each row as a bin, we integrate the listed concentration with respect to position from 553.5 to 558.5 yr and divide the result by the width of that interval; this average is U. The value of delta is -0.45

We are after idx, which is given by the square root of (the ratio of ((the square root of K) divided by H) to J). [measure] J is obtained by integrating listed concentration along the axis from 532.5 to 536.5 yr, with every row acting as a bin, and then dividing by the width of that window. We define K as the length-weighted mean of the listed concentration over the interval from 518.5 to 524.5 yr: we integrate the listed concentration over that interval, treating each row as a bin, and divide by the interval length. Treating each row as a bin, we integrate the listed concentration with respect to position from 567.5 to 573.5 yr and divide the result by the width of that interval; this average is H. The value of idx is 0.73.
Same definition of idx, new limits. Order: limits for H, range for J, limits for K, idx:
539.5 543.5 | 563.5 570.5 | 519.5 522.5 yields 0.75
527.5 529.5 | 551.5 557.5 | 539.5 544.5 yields 0.72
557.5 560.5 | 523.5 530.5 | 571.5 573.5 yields 0.72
